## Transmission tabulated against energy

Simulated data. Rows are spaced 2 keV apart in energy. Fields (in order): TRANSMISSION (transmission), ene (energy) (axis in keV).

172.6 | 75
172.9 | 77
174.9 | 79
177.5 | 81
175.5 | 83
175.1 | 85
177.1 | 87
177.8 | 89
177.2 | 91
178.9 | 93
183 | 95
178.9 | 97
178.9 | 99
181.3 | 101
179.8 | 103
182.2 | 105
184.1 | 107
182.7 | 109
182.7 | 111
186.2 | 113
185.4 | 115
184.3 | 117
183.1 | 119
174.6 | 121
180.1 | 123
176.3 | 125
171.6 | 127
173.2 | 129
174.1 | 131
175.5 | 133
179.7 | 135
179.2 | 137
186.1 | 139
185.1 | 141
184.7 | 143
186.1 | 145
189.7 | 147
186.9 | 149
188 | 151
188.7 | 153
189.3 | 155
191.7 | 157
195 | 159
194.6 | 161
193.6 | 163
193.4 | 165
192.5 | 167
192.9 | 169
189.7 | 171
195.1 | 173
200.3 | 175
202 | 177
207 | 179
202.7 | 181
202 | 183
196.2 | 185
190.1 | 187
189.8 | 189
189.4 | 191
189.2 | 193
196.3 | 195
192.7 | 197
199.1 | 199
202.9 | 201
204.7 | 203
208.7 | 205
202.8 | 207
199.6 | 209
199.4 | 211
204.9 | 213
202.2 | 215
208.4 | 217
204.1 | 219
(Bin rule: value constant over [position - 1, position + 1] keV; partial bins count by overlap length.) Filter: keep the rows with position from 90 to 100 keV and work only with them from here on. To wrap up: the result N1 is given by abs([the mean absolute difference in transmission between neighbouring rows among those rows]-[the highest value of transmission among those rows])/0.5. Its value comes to 361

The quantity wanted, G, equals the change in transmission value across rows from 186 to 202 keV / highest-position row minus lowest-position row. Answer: 12.8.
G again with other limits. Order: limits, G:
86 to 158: 14.6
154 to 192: 0.1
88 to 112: 4.9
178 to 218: 1.4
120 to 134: 0.9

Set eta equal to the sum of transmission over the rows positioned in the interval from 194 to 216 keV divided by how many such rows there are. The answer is 201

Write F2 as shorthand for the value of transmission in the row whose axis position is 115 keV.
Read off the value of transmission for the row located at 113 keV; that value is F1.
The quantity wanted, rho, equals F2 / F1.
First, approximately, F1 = 186.2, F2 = 185.4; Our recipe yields 1.00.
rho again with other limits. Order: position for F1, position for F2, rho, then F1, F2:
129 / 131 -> 1.01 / 173.2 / 174.1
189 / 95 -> 0.96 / 189.8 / 183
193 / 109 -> 0.97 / 189.2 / 182.7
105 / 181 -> 1.11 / 182.2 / 202.7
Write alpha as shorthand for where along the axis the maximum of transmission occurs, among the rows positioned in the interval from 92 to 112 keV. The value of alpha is 107 keV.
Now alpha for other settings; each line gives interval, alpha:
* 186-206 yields 205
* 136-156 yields 147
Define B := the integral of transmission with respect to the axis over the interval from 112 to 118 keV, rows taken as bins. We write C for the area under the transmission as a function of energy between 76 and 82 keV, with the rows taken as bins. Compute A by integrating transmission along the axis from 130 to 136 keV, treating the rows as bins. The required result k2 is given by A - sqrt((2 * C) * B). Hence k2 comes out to -470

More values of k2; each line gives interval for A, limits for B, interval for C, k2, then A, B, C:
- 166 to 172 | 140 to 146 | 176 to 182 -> -499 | 1150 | 1112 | 1223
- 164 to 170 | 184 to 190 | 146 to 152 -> -456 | 1158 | 1152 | 1129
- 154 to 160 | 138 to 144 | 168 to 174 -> -451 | 1152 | 1112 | 1155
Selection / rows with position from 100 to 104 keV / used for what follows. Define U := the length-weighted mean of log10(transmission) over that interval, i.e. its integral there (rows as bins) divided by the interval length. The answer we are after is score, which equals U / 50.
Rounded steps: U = 2.26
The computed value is 0.0451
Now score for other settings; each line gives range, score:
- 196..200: 0.0458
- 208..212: 0.0460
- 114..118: 0.0453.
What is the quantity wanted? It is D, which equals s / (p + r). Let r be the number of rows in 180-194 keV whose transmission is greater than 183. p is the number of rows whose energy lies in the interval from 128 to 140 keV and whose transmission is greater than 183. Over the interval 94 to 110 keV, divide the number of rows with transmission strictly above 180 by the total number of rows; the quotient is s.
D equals 0.08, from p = 1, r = 7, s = 0.6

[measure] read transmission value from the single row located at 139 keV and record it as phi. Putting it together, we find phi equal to 186.1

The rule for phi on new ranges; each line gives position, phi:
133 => 175.5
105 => 182.2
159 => 195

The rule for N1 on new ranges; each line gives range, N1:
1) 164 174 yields 385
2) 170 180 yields 405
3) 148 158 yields 381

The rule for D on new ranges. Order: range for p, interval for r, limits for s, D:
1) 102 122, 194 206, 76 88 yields 0.00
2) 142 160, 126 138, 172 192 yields 0.11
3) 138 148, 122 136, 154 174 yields 0.20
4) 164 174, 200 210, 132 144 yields 0.05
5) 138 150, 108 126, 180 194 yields 0.10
